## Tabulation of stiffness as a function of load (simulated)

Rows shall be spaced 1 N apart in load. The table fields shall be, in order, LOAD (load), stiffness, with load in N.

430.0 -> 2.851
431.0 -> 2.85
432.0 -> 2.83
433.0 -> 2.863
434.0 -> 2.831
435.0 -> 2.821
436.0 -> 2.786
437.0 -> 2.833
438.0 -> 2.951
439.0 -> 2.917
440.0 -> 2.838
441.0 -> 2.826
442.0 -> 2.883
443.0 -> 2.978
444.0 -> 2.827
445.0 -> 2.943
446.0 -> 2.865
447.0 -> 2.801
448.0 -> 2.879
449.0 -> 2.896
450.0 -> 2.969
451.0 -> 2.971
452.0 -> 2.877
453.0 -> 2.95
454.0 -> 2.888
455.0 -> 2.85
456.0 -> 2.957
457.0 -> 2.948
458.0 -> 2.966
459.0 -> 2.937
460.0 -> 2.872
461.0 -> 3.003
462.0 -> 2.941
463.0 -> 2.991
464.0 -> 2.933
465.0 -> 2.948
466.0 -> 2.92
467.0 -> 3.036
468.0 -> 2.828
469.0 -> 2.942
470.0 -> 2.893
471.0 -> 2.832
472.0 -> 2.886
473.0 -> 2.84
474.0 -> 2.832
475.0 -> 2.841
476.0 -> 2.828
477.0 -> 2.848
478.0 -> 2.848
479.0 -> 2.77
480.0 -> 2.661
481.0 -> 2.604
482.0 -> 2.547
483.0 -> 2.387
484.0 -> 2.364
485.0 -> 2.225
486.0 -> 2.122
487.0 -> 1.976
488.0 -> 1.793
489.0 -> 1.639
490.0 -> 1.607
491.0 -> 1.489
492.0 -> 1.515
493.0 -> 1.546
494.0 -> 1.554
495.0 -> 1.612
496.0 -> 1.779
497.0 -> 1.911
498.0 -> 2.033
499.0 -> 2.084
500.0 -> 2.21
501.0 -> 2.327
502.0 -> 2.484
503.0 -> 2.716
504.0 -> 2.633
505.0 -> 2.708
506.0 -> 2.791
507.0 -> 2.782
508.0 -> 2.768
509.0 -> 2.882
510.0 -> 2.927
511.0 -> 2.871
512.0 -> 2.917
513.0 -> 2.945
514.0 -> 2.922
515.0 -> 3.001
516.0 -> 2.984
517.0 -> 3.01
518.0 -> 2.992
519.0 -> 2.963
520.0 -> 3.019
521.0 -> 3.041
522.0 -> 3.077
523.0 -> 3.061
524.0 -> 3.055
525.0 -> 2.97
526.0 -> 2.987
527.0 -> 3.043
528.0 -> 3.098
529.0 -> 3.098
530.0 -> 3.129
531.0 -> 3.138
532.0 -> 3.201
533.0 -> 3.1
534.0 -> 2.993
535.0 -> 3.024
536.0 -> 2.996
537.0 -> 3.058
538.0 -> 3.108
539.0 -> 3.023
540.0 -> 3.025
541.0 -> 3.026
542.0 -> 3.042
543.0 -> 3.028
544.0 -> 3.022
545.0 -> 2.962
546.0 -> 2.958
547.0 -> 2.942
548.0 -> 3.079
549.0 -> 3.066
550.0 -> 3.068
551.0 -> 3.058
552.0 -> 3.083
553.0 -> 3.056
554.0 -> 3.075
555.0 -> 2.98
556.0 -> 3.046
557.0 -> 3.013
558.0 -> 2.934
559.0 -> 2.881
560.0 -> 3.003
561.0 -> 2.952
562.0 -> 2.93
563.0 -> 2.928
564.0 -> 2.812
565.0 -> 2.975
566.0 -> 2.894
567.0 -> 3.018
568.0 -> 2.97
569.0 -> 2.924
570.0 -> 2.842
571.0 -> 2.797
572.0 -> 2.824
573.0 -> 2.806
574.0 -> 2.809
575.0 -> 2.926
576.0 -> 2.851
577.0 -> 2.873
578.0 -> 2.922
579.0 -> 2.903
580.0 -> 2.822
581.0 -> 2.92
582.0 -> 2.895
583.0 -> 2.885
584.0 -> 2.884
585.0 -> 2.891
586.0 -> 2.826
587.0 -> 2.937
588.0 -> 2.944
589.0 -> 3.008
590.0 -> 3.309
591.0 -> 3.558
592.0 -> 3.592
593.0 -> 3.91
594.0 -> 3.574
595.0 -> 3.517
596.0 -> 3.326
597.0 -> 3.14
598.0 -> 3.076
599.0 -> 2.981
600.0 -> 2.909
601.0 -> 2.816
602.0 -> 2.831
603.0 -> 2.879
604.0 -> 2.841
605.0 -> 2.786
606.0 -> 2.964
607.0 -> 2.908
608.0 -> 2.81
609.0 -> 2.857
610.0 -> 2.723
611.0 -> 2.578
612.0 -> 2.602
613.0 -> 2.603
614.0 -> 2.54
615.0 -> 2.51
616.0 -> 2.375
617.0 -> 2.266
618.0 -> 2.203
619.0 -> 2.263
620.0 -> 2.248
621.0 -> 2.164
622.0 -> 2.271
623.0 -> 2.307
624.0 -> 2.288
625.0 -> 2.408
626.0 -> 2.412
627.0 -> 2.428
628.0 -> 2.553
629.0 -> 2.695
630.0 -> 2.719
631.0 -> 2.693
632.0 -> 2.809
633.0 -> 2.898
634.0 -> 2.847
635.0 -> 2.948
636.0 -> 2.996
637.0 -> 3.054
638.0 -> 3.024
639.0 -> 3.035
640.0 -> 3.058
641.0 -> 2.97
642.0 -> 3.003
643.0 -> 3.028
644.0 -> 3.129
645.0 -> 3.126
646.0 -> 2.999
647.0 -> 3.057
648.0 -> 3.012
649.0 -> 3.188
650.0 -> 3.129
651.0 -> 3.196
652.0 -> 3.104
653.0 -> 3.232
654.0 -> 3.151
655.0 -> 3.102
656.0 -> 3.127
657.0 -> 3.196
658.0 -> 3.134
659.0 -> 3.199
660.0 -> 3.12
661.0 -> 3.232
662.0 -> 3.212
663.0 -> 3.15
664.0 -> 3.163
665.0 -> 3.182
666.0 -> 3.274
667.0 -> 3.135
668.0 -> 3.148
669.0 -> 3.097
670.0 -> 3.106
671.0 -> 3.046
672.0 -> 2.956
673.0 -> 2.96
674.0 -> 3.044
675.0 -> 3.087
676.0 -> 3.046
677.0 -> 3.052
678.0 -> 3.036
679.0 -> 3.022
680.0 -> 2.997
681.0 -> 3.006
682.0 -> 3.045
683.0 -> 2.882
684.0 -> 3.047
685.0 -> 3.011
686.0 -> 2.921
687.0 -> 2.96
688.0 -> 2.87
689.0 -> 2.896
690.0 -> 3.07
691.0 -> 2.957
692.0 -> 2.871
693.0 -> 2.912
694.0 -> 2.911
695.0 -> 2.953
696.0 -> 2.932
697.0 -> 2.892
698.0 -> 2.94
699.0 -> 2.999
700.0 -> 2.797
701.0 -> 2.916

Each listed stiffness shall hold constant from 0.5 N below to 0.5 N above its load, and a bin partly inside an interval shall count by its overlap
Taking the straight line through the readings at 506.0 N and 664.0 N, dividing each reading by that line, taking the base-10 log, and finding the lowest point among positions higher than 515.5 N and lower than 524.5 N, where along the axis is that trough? 519.0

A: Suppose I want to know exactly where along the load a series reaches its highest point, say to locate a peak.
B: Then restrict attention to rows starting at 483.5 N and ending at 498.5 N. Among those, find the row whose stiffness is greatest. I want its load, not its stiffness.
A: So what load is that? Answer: 484.0 N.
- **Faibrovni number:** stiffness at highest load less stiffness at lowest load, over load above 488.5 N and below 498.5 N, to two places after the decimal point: 0.39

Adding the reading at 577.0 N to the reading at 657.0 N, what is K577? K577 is 6.1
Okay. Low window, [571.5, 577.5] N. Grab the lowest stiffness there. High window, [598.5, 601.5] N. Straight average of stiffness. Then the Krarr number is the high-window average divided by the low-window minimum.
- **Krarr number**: 1.03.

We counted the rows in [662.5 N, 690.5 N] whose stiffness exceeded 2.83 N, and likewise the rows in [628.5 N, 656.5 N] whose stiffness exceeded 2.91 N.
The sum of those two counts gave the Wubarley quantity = 50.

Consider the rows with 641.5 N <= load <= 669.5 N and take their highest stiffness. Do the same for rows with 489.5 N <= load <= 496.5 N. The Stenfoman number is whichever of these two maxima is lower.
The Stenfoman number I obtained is 1.78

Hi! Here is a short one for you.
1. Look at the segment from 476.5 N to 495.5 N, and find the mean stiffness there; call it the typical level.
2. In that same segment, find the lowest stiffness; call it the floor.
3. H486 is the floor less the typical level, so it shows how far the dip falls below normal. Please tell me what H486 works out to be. -0.62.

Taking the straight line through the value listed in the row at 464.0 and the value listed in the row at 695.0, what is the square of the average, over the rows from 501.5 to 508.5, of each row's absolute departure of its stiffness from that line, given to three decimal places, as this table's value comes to 0.057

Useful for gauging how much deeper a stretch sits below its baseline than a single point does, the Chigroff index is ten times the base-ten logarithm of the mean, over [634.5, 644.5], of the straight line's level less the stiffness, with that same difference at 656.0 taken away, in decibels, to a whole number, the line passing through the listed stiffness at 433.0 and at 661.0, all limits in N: -11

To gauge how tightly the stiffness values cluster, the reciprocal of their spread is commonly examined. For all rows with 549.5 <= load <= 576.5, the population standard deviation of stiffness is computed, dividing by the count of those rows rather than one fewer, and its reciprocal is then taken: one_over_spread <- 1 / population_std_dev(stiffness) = 11.0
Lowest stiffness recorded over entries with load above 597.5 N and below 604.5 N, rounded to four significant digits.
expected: 2.816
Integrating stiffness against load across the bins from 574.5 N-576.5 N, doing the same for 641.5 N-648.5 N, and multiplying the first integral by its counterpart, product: 123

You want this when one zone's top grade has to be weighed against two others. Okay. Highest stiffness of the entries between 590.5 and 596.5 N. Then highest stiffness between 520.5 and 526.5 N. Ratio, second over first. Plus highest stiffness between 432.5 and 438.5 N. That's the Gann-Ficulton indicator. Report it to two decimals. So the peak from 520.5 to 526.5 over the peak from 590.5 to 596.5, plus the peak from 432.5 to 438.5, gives 3.74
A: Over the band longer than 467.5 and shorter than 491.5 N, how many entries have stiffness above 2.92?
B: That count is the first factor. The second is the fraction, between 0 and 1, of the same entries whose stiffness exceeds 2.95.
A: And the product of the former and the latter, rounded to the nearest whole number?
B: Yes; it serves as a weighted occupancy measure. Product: 0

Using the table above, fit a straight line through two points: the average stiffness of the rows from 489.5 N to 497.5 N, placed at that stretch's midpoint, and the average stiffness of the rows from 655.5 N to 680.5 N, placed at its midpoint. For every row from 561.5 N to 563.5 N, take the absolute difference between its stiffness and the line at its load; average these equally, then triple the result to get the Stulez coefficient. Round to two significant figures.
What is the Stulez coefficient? 2.1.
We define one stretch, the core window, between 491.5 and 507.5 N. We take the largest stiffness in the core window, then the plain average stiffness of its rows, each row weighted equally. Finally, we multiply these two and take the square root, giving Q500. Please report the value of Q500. 2.46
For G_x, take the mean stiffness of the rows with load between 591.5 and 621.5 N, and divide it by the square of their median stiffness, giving 0.35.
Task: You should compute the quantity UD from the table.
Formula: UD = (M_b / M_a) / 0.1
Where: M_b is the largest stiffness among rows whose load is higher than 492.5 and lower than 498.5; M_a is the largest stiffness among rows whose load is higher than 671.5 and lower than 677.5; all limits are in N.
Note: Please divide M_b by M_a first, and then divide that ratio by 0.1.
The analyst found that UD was 6.6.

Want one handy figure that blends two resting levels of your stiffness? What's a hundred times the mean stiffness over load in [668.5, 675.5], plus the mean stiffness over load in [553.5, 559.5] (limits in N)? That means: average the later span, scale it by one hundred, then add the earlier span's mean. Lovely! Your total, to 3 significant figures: 307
